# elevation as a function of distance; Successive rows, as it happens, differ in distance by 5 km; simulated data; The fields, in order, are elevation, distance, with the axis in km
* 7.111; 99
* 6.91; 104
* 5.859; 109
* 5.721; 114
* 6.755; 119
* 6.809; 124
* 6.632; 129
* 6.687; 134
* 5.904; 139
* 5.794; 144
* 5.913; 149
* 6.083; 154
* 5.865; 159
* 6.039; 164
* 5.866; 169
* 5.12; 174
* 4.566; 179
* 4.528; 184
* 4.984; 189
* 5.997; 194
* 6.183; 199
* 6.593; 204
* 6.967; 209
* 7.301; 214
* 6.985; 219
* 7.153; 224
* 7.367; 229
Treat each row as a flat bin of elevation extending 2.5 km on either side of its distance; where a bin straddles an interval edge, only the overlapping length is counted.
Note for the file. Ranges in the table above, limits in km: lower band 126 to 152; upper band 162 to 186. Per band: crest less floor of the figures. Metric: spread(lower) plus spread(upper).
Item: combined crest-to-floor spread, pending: 2.40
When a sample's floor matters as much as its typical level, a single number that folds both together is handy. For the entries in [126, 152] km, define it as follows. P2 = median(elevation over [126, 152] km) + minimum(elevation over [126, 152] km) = 11.7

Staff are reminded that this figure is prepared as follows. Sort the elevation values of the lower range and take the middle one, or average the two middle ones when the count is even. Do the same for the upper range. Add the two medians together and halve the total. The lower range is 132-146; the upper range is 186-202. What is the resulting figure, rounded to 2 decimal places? 5.95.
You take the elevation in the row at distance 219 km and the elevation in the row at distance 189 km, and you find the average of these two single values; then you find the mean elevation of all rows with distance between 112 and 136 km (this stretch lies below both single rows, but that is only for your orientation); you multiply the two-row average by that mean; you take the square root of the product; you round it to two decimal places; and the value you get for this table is 6.25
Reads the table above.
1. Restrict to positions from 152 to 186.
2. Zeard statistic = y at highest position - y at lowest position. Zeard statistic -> -1.6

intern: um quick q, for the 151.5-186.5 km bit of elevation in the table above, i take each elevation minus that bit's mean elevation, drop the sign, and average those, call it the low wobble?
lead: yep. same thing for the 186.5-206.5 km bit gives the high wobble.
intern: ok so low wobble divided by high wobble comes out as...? 1.3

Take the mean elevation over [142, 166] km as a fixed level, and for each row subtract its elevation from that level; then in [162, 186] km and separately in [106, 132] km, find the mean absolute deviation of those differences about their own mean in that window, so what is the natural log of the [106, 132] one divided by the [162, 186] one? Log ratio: -0.3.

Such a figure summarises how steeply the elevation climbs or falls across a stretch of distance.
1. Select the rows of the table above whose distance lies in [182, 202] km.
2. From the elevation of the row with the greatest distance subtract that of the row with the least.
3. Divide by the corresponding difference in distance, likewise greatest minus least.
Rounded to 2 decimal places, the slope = 0.11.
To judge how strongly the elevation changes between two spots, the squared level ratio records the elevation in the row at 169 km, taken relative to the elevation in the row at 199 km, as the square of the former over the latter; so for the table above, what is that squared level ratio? 0.90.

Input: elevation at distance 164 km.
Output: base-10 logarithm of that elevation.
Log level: 0.78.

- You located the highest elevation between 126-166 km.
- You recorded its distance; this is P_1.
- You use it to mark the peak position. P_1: 134 km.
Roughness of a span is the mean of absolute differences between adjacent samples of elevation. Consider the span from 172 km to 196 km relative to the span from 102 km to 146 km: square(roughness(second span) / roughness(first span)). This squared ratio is 1.5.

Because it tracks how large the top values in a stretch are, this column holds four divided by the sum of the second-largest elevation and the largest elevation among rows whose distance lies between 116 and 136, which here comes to 0.29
